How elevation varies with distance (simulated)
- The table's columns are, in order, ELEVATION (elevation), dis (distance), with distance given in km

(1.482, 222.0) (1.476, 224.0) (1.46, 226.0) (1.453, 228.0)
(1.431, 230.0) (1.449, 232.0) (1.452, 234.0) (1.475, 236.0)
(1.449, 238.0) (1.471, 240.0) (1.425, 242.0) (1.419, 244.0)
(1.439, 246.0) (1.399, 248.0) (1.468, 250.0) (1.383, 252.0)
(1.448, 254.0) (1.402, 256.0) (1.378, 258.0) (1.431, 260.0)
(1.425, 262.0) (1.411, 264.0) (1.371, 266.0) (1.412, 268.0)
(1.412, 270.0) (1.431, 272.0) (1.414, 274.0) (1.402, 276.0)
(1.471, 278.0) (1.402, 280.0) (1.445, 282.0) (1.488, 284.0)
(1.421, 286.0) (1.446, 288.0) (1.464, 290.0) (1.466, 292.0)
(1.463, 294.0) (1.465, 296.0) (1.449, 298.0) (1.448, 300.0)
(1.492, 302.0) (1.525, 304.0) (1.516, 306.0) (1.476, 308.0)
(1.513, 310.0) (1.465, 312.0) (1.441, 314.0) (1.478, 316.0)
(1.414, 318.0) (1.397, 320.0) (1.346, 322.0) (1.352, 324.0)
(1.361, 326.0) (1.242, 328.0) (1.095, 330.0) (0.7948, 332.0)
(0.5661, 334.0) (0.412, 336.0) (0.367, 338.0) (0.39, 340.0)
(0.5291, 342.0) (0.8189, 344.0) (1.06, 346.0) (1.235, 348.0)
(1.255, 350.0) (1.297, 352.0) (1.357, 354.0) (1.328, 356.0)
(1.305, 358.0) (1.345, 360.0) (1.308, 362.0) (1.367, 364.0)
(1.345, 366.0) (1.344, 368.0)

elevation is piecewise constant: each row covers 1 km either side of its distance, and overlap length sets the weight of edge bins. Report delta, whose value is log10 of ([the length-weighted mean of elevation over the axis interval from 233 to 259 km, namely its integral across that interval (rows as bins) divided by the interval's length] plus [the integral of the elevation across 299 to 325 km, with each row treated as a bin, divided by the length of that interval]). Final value 0.460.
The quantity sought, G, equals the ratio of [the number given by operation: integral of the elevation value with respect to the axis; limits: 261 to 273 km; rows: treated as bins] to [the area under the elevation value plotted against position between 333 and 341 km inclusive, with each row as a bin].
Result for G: 4.9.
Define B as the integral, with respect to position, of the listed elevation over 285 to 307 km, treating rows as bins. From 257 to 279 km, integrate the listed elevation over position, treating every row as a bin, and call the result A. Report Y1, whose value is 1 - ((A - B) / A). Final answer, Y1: 1.04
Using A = 31.1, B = 32.3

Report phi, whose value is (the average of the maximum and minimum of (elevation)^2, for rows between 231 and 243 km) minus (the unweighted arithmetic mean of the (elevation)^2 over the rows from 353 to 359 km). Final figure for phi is 0.33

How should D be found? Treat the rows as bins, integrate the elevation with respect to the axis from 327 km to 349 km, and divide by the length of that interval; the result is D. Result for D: 0.77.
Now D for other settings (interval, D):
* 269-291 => 1.44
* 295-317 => 1.48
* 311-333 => 1.31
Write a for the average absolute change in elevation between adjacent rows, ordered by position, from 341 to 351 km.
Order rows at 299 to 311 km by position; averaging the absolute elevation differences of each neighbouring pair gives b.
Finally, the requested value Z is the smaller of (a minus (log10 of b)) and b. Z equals 0.033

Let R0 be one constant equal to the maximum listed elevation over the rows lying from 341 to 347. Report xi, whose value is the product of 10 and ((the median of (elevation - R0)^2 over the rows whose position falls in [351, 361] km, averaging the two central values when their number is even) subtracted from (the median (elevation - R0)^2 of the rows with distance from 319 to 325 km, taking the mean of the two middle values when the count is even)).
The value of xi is 0.1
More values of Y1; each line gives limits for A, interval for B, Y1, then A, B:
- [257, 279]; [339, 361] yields 0.77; 31.1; 23.8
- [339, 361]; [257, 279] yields 1.31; 23.8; 31.1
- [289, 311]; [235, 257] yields 0.97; 32.6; 31.6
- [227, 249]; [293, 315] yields 1.02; 31.7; 32.5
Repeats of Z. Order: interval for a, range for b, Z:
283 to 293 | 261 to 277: 0.020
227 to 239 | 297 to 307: 0.022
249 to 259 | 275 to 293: 0.042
